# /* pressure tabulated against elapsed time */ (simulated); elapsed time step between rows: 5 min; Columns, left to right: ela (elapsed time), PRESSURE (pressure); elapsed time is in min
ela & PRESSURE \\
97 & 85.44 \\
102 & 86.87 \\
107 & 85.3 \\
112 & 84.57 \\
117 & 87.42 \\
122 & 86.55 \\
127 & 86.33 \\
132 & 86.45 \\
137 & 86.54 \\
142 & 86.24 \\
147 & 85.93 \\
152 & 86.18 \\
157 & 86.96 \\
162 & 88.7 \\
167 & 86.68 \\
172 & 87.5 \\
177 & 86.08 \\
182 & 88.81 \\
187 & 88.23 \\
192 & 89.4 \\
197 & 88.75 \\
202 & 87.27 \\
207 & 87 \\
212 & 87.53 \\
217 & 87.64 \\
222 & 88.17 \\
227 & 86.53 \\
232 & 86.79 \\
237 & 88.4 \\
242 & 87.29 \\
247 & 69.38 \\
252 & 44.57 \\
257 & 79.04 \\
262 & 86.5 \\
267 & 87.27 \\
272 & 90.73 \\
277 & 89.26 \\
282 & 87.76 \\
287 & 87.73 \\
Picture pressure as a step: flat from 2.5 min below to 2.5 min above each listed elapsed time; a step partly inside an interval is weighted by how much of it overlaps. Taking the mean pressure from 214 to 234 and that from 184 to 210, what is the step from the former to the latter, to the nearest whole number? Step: 1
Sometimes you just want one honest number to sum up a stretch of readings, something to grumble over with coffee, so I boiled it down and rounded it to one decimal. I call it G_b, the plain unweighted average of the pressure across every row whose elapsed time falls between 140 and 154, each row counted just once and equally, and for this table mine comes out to 86.1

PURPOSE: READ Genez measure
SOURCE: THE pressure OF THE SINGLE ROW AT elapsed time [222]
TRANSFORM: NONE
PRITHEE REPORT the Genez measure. 88.17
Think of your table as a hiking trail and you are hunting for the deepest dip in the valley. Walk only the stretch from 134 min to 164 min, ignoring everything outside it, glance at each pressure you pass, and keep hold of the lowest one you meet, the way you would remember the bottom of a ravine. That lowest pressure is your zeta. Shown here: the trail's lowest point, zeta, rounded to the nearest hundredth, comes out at 85.93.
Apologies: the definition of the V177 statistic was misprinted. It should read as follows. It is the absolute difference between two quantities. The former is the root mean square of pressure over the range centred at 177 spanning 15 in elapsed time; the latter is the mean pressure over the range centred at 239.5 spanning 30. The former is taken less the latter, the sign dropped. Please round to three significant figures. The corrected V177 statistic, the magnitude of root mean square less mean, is 10.3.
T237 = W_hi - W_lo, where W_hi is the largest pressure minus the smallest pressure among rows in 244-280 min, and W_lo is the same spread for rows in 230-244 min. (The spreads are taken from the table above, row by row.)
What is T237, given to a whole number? 45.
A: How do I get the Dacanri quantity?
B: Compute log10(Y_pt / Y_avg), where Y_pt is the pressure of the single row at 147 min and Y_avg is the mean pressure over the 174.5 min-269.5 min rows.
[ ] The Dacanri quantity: 0.010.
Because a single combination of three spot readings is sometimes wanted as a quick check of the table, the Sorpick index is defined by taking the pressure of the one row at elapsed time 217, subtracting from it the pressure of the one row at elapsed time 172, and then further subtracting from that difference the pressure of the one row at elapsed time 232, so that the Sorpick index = -87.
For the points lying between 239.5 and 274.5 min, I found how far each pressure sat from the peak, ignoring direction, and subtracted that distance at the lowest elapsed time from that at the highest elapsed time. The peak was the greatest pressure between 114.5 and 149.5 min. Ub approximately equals 3.2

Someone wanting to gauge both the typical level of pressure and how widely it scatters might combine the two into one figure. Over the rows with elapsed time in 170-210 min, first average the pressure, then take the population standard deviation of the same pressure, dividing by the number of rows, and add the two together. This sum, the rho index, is 88.9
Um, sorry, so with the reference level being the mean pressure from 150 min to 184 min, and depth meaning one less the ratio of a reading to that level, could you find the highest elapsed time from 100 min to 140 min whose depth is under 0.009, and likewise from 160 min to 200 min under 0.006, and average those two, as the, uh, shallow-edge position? 167.0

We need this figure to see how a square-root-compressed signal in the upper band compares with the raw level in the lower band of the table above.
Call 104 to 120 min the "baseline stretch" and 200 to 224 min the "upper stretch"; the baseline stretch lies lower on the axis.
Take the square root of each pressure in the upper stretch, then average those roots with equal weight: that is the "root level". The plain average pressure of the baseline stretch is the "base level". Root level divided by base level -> 0.109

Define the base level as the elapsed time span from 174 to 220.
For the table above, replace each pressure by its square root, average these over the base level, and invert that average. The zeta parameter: 0.107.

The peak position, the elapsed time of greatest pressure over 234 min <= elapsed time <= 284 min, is 272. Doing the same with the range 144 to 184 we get 182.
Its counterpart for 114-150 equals 117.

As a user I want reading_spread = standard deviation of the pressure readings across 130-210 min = 1.1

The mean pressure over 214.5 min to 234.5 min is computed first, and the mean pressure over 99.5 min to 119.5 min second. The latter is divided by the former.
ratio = 0.99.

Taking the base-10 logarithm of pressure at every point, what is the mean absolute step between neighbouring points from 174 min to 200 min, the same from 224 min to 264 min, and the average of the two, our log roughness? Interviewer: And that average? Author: 0.05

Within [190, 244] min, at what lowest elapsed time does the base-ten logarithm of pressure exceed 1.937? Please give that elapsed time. 192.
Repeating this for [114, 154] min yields 117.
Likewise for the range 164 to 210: 167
